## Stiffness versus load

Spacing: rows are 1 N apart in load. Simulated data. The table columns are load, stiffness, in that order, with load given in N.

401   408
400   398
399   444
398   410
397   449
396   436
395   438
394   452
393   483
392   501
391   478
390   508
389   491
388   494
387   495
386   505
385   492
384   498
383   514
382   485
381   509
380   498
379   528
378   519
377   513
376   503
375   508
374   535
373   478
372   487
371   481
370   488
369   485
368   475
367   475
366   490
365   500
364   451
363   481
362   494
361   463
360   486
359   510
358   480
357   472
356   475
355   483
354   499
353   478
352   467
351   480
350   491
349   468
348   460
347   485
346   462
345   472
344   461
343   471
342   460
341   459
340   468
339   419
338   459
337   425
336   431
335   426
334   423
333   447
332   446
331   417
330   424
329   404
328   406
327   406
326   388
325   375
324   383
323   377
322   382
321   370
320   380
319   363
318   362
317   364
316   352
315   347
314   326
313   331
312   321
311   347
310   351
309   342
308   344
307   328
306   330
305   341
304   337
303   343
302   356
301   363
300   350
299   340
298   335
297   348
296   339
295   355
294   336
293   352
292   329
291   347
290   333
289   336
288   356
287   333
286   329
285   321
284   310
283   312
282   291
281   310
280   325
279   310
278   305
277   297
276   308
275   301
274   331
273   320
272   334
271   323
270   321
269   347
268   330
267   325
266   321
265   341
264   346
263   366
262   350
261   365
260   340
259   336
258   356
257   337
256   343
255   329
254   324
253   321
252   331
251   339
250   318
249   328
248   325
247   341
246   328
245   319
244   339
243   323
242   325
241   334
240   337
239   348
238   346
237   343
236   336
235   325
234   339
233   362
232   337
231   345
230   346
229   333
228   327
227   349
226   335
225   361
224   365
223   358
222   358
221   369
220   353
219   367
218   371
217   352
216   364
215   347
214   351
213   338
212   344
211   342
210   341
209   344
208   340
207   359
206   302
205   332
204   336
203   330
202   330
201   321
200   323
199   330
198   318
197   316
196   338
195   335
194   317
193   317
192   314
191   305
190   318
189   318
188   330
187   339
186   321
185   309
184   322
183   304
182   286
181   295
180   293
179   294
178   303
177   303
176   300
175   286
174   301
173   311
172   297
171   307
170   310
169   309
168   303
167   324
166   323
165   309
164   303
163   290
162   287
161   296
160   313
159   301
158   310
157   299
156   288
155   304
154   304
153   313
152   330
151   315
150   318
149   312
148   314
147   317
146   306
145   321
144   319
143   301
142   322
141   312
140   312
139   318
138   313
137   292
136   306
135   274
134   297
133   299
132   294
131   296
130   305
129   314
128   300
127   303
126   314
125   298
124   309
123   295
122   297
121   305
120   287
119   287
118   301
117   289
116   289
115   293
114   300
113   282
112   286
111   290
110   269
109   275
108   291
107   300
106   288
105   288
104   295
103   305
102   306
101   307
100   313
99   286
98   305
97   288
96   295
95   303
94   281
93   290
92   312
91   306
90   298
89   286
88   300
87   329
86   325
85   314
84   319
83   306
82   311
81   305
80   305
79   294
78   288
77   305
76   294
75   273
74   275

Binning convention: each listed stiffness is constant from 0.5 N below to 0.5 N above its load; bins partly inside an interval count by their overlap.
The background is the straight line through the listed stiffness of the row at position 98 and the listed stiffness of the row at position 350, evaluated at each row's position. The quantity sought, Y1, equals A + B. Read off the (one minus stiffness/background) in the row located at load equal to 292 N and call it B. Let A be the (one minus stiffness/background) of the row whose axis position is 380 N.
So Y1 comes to 0.30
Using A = 0.03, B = 0.27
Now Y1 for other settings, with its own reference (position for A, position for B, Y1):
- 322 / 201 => 0.35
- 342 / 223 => 0.15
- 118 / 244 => 0.24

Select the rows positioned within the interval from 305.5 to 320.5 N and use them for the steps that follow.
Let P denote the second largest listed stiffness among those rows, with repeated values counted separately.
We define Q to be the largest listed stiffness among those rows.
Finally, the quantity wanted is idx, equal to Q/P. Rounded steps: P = 364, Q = 380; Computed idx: 1.04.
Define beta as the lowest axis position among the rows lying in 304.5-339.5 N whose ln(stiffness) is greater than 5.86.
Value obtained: 310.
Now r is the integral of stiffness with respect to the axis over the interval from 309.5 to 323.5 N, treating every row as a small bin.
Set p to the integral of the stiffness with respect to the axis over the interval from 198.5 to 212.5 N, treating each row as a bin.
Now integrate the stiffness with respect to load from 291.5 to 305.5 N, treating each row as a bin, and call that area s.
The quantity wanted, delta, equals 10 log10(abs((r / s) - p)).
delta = 36.7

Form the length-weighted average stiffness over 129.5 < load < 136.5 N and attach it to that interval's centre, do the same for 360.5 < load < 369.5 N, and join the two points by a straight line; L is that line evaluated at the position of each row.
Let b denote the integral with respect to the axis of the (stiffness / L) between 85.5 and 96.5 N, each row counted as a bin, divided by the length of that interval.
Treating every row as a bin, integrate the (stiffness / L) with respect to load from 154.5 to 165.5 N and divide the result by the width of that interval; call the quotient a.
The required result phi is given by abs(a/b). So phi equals 0.8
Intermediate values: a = 0.95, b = 1.15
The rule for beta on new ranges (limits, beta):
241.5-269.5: 258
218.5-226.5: 219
